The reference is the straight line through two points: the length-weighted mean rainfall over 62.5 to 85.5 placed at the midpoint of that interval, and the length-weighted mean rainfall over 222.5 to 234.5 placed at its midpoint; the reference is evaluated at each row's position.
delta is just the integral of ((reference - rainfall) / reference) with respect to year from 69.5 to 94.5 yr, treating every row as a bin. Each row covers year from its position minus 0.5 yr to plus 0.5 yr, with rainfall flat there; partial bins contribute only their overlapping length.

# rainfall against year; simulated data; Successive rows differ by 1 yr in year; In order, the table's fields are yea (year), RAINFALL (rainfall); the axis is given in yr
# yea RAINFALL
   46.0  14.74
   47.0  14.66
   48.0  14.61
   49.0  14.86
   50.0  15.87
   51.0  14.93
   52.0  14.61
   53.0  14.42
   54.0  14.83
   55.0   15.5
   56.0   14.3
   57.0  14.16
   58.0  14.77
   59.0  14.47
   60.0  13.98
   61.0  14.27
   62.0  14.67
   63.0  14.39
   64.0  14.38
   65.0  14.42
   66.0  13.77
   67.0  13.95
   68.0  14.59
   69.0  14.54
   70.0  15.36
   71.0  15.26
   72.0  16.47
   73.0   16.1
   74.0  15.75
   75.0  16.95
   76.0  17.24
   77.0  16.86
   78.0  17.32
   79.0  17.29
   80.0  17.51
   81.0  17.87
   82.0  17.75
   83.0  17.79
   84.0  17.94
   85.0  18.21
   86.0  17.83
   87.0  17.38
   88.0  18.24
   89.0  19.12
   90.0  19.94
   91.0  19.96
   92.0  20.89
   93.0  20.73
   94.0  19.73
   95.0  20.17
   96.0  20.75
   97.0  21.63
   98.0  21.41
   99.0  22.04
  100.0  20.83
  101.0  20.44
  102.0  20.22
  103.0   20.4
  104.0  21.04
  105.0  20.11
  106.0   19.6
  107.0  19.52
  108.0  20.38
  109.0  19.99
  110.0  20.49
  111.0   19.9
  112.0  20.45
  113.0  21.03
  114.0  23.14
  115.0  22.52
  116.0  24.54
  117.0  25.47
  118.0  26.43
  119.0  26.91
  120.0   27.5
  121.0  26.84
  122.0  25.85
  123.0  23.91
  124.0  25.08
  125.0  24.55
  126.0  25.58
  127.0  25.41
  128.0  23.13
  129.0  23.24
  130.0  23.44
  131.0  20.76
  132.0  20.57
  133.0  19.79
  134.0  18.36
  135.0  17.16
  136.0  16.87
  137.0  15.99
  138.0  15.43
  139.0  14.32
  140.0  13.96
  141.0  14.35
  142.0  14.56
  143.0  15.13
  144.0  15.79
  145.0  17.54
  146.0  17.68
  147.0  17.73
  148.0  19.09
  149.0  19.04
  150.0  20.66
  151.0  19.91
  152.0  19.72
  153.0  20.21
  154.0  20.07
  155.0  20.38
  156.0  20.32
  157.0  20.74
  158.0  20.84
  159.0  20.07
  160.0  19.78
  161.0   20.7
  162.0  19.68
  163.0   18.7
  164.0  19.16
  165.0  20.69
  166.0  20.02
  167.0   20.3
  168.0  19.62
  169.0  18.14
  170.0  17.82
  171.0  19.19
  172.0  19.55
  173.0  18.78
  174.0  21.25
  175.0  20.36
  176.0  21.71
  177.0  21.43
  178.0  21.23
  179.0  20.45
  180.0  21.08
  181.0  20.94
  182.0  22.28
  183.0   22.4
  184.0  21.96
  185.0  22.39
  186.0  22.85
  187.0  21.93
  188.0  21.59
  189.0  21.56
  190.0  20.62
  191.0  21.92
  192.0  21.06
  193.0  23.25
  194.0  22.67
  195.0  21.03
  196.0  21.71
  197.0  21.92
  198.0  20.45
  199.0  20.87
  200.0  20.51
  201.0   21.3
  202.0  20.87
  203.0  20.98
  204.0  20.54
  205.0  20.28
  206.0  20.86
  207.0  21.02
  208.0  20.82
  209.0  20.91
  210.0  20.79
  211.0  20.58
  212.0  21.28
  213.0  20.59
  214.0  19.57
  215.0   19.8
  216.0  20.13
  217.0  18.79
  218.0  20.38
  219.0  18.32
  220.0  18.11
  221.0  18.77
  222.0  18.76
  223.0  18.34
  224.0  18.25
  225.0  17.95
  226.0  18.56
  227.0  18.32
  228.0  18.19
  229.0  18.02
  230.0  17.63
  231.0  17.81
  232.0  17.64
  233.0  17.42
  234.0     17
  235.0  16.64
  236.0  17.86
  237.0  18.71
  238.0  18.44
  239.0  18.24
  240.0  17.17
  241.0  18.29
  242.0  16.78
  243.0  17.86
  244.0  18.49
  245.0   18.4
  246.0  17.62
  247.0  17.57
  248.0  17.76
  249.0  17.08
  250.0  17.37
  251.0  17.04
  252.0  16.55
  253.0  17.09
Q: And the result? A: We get -2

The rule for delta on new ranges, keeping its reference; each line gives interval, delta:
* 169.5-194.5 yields -5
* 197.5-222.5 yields -4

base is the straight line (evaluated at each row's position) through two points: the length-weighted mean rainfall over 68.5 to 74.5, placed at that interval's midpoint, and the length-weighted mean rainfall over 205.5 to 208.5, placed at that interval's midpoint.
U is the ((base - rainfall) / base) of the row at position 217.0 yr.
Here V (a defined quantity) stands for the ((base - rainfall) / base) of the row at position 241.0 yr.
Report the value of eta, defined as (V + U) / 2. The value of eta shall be 0.15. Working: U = 0.12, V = 0.18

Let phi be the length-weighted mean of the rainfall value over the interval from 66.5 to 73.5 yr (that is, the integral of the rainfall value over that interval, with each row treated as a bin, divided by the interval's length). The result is 15.2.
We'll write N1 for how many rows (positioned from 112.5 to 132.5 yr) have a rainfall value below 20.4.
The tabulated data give 0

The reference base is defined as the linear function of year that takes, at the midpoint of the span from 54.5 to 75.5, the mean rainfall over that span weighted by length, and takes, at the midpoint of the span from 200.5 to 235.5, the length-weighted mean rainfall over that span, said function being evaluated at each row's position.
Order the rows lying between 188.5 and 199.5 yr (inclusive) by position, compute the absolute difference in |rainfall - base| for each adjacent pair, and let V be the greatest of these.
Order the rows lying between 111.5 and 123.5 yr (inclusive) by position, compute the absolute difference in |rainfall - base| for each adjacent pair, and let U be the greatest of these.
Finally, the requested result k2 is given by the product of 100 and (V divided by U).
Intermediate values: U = 2.1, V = 2.2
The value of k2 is 104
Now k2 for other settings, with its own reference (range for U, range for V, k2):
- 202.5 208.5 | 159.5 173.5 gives 274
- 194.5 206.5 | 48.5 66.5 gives 65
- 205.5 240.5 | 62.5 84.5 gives 99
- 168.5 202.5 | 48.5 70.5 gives 40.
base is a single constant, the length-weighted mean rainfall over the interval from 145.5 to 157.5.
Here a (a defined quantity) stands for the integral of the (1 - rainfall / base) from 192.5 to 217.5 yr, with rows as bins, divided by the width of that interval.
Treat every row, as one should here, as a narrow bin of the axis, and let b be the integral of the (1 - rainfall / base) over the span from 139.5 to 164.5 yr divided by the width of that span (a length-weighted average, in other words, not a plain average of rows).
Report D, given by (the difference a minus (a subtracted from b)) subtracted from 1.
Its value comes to 1.18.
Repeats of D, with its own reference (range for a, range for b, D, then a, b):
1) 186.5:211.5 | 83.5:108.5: 1.14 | -0.08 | -0.02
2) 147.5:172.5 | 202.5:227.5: 1.01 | -0.01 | 0.00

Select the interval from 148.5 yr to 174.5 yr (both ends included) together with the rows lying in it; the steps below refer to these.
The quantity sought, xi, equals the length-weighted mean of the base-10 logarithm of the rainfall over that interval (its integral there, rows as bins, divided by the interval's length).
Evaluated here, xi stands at 1.30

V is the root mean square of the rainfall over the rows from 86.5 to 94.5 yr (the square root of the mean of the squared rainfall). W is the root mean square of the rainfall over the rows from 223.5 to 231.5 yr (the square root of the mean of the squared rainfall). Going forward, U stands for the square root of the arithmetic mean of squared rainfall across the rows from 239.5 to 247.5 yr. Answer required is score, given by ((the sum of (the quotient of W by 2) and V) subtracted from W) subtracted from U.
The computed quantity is 28.3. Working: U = 17.8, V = 19.5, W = 18.1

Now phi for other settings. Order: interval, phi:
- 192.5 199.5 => 21.7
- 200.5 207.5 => 20.8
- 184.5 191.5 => 21.8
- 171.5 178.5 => 20.6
